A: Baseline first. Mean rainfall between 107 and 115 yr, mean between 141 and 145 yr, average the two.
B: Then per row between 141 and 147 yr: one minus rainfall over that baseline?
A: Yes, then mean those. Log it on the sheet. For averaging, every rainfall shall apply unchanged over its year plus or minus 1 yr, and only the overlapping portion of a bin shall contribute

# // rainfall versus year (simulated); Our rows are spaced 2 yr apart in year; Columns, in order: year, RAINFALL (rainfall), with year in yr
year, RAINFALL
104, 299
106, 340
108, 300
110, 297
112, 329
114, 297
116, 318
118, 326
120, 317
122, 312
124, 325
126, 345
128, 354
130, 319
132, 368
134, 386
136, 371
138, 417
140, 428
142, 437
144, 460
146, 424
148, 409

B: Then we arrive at -0.17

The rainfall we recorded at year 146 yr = 424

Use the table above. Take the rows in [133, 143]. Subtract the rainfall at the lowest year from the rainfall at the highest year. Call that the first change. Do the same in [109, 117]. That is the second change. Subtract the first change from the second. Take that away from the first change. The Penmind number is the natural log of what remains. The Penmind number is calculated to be 4.39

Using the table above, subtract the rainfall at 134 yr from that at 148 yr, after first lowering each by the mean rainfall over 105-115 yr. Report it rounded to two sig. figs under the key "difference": 23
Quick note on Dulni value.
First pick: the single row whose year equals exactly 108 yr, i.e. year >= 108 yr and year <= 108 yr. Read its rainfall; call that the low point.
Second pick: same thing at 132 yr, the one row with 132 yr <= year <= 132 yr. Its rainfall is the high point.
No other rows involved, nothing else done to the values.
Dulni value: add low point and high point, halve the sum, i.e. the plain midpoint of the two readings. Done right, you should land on 334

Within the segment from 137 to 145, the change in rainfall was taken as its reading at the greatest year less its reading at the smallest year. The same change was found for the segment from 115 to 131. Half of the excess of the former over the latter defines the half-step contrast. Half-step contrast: 21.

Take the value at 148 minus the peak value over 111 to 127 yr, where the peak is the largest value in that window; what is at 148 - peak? 64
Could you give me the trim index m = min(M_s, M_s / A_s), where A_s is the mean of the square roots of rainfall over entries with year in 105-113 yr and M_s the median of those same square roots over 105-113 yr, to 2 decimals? 1.00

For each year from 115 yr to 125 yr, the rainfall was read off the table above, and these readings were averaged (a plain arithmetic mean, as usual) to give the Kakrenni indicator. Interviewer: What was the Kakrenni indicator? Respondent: 320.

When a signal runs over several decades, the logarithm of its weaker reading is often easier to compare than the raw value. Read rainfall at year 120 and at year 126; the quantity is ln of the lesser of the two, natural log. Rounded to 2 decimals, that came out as 5.76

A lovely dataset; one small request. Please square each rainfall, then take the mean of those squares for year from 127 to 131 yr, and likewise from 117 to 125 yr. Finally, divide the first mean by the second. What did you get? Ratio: 1.1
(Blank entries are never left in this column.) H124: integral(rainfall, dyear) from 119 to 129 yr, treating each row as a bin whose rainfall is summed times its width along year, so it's 3306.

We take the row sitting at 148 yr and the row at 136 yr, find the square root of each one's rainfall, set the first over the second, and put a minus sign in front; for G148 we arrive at -1.05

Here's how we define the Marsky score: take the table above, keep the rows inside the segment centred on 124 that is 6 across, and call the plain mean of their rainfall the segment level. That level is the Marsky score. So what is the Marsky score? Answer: 327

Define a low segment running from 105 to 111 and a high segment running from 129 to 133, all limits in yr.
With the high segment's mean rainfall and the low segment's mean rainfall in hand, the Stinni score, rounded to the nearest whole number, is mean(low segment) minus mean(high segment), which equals -31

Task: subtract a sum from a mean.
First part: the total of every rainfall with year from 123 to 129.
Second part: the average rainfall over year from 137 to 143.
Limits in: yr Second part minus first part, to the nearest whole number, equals -597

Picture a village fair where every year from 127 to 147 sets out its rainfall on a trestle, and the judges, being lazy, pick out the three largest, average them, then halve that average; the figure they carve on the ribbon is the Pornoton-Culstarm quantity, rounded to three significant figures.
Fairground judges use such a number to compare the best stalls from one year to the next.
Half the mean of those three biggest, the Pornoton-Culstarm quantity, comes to 221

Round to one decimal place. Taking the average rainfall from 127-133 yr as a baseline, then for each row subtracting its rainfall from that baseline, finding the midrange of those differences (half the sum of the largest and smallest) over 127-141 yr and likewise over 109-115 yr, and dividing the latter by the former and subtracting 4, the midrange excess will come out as -5.3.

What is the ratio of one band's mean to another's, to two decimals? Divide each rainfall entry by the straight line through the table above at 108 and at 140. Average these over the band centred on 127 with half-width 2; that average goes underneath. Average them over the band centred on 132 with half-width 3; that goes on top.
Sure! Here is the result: 0.97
